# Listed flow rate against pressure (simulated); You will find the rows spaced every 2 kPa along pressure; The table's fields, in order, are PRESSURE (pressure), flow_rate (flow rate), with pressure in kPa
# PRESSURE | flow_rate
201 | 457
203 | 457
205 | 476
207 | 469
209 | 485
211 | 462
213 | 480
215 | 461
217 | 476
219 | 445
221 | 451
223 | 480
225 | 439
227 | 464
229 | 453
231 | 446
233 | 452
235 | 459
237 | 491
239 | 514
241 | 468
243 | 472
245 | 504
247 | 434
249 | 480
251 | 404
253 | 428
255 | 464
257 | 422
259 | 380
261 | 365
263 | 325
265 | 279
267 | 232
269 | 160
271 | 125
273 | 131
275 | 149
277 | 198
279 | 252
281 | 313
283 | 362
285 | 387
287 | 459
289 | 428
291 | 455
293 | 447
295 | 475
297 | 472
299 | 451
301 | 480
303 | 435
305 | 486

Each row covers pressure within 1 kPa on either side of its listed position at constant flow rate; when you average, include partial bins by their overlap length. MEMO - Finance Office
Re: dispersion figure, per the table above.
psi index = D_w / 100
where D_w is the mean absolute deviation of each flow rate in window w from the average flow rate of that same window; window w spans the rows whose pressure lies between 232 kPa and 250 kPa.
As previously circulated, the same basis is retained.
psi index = 0.20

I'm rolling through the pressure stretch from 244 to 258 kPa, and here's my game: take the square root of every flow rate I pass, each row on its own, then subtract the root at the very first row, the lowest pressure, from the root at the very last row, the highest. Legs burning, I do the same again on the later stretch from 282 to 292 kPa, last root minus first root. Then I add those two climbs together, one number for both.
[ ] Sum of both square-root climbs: 0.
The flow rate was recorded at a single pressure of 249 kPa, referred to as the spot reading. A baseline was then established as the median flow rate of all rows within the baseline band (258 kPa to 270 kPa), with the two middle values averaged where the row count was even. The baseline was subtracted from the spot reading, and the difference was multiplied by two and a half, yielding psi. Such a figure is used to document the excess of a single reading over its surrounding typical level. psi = 445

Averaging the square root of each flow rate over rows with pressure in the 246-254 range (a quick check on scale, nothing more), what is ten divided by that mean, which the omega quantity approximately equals 0.479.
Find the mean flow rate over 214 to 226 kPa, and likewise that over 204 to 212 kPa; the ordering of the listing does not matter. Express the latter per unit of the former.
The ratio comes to 1.0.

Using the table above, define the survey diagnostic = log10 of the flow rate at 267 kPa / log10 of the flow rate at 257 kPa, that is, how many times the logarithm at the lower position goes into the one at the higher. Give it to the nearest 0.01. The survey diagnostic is 0.90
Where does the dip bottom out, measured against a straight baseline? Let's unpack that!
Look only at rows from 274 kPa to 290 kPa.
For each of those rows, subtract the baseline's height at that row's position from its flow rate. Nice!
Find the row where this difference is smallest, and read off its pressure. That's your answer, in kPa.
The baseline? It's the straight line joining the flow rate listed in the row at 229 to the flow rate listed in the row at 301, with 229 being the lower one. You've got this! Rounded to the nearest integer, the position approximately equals 275 kPa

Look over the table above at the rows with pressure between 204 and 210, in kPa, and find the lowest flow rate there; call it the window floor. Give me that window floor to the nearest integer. 469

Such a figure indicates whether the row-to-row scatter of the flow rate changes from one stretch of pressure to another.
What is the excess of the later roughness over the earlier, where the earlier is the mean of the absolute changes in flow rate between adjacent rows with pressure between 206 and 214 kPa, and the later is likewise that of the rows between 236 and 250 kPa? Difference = 18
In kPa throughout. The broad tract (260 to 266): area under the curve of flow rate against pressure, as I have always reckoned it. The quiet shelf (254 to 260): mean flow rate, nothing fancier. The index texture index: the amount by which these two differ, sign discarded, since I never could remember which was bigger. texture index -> 1516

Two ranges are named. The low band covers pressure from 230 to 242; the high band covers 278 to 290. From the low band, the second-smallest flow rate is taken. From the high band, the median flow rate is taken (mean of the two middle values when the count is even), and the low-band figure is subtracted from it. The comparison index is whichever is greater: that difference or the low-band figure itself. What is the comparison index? 452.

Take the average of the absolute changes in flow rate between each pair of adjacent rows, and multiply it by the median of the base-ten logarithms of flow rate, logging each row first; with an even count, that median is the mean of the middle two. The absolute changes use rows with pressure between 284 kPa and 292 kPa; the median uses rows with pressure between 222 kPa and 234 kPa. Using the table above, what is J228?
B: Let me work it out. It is 115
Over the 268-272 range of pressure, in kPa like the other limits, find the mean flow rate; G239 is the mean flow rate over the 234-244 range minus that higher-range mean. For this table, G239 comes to 338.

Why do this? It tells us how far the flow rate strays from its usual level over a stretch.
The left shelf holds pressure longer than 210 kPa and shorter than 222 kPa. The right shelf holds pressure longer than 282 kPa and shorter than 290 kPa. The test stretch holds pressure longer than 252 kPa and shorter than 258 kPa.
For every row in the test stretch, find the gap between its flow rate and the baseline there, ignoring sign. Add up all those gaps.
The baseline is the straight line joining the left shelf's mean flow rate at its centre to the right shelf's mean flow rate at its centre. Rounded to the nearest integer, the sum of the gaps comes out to 47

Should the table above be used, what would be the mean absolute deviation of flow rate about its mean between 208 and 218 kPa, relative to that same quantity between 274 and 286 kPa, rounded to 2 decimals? 0.12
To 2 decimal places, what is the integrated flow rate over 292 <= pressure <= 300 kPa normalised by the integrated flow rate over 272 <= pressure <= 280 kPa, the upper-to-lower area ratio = 2.53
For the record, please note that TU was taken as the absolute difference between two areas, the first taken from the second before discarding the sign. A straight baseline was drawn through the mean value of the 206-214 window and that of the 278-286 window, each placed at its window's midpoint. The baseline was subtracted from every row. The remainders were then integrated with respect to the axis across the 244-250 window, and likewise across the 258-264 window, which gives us 526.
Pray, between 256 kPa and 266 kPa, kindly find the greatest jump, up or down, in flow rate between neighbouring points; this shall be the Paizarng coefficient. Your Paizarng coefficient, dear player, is 46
